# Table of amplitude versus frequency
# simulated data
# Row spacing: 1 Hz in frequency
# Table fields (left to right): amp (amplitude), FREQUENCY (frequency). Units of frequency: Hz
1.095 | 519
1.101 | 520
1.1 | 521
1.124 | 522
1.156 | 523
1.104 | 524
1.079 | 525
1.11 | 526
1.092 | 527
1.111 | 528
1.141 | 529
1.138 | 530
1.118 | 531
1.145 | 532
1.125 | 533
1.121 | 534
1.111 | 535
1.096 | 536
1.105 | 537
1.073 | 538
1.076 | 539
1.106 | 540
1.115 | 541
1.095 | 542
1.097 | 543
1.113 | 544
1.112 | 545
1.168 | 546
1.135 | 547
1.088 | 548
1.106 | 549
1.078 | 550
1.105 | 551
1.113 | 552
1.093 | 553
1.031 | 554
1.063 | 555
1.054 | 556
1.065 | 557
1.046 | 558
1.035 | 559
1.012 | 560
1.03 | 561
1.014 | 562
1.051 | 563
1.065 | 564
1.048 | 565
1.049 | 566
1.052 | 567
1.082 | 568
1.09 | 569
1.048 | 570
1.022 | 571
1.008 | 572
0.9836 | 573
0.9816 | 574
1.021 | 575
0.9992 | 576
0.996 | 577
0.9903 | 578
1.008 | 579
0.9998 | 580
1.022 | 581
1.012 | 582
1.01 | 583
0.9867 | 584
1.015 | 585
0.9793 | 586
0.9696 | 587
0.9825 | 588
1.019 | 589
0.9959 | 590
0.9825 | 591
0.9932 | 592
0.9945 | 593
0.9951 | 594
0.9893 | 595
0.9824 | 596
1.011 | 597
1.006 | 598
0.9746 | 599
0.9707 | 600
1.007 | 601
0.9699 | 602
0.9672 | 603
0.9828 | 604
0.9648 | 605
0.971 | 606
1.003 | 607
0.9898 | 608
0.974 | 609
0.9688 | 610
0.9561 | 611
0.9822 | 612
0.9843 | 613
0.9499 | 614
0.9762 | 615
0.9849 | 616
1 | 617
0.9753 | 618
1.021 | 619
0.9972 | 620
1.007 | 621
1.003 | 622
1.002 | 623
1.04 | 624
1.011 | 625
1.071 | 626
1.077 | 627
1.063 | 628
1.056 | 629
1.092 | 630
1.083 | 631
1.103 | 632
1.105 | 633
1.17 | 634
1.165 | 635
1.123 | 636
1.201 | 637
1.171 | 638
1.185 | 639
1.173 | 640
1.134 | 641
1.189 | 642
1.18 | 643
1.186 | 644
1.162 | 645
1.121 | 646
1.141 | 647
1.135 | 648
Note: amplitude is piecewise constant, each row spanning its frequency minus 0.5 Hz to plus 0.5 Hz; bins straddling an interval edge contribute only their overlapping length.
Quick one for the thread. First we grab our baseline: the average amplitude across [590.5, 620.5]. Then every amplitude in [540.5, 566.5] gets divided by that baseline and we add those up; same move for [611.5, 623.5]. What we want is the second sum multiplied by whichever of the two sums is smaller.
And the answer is 146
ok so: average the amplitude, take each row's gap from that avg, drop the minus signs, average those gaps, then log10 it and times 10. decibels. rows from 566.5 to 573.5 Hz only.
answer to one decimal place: -15.1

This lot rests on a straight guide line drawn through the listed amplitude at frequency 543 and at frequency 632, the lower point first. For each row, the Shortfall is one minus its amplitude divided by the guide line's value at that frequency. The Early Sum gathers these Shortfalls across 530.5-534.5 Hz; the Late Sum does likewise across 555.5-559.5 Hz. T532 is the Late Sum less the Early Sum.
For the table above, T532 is 0.29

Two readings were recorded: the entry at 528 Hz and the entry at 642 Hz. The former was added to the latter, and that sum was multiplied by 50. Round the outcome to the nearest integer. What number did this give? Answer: 115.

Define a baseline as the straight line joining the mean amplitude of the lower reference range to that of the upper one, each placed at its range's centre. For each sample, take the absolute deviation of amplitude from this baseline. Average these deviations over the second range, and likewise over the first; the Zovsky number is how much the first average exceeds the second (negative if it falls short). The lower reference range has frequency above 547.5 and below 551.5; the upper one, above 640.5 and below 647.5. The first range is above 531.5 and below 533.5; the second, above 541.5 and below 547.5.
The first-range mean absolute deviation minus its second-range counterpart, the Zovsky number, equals 0.023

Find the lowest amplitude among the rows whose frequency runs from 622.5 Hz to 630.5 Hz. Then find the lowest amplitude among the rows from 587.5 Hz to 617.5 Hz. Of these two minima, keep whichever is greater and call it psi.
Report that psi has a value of 1.00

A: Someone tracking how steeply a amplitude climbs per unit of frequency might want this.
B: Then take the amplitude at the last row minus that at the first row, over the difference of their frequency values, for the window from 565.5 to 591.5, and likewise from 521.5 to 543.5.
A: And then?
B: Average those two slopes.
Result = -0.0020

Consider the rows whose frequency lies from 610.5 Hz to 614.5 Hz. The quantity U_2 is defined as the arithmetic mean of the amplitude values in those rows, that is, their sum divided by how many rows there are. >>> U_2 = 0.97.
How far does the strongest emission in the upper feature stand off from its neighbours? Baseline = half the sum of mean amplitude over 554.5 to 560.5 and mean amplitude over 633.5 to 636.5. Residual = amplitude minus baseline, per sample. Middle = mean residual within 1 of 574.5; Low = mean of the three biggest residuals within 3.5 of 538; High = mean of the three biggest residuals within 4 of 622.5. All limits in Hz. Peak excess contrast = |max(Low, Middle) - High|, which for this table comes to 0.067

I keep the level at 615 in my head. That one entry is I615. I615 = 0.9762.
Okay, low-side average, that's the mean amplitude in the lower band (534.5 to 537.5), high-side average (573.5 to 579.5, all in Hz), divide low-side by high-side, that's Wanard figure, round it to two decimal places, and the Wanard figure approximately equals 1.10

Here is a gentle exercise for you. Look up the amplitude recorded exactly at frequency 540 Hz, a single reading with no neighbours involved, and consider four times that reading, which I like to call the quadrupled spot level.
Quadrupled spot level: 4.42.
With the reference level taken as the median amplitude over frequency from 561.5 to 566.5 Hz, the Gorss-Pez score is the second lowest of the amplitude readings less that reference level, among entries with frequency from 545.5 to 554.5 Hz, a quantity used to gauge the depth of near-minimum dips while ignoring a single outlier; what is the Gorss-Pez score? 0.03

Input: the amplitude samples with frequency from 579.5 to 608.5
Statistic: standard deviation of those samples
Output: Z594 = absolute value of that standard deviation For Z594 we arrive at 0.017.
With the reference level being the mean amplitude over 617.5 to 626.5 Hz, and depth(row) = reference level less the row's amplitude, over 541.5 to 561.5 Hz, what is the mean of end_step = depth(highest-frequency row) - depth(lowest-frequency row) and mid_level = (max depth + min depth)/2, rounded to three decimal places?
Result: -0.005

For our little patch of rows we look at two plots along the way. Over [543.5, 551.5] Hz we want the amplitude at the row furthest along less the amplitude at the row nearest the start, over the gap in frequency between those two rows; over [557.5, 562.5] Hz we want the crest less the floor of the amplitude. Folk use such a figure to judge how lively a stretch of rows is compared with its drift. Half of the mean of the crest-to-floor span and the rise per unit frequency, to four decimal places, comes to 0.0082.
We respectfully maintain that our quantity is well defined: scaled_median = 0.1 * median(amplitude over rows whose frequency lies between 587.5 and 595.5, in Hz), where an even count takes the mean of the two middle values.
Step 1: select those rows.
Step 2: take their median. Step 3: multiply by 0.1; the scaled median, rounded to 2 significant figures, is 0.099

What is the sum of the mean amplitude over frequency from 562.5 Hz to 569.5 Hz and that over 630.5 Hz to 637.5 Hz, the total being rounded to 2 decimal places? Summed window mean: 2.20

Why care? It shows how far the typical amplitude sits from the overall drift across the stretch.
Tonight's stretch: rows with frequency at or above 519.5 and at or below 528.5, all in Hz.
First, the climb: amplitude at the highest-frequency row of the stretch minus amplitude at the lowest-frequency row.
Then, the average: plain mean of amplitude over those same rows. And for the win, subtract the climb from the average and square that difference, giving 1.21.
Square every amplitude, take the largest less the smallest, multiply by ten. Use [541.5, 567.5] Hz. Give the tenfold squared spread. 3.4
